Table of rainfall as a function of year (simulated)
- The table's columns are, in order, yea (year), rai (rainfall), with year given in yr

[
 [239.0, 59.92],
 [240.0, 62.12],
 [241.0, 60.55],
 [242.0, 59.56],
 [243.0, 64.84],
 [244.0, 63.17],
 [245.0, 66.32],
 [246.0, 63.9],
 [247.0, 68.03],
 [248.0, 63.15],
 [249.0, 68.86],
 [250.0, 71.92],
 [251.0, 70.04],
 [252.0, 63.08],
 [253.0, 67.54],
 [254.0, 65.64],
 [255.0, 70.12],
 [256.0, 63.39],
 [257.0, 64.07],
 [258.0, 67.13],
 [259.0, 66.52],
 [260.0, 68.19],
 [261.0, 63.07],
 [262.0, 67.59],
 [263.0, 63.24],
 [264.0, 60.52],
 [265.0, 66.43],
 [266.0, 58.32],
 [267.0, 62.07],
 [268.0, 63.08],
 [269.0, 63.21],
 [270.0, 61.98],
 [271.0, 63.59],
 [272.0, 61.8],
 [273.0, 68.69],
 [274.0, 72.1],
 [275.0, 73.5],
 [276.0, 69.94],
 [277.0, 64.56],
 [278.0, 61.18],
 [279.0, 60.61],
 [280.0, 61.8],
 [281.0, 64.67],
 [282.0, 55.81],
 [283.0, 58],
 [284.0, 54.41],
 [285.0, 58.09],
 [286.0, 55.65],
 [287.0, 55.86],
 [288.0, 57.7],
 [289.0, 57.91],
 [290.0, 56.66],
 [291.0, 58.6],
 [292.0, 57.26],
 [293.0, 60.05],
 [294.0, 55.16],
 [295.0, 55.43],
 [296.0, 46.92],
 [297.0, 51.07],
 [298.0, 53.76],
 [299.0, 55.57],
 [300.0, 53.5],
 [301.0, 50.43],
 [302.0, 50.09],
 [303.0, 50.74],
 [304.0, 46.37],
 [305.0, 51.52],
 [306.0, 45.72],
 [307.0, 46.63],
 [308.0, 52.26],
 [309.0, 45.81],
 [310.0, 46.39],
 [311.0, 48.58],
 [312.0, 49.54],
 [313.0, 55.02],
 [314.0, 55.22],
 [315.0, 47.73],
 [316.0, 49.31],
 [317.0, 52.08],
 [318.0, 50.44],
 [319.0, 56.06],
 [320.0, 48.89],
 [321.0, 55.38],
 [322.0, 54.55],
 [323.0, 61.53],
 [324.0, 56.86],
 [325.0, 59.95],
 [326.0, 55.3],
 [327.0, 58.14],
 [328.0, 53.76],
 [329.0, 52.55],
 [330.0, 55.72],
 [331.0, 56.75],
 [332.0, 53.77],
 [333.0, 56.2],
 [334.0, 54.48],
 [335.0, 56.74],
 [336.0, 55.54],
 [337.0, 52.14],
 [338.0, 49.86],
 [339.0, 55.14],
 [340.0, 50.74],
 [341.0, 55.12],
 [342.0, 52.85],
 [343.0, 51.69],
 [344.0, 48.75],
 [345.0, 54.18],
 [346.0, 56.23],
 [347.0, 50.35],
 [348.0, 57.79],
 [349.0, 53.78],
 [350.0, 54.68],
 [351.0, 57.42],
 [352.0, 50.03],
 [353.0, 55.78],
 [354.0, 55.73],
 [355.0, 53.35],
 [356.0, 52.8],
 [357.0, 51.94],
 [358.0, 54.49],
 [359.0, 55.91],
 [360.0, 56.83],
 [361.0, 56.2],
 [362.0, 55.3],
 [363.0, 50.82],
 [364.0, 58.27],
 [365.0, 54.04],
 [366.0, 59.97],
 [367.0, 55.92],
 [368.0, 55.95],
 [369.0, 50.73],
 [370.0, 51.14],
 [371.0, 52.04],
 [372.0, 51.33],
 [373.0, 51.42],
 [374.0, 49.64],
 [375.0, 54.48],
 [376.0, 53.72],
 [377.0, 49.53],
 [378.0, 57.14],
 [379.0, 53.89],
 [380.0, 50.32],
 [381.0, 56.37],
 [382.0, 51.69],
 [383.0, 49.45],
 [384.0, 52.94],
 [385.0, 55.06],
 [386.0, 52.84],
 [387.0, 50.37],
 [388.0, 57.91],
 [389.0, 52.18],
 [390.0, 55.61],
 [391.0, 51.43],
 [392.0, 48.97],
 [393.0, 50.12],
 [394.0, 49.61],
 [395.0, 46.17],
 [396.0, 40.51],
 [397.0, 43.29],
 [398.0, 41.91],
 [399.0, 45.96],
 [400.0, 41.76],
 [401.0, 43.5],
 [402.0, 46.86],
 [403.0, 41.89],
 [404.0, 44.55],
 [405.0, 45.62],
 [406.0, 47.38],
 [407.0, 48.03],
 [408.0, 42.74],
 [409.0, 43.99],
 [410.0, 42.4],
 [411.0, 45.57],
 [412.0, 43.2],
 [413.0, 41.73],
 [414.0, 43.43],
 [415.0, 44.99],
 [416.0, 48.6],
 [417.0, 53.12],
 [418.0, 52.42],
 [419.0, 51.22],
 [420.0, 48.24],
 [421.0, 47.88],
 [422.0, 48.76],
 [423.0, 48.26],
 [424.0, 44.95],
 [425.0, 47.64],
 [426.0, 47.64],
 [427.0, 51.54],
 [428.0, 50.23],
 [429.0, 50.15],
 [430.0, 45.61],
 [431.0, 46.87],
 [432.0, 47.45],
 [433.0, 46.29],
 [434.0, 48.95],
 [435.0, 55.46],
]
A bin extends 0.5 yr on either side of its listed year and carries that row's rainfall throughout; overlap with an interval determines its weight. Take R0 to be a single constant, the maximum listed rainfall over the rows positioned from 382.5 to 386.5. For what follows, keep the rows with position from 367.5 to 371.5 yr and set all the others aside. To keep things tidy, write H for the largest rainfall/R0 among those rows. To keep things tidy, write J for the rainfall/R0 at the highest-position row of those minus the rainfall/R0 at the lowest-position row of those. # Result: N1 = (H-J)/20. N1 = 0.0544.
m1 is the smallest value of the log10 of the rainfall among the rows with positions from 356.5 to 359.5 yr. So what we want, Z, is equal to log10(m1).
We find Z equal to 0.23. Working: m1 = 1.72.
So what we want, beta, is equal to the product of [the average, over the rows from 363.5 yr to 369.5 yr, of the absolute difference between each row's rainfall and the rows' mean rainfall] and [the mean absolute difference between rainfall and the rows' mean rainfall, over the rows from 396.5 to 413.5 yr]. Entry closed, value 4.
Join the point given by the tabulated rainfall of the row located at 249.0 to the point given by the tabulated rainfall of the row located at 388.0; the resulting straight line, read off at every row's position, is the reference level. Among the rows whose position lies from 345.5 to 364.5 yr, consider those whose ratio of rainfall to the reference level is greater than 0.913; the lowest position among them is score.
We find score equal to 346.0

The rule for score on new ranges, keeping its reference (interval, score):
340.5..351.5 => 346.0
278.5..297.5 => 280.0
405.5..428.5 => 417.0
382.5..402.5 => 385.0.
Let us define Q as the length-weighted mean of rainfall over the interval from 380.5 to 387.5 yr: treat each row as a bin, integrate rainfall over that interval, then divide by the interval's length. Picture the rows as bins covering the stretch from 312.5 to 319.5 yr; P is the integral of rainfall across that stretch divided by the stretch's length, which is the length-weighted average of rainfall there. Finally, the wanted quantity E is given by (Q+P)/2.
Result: 52.5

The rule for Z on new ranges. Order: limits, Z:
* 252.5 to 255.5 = 0.26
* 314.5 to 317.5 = 0.22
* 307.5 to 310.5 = 0.22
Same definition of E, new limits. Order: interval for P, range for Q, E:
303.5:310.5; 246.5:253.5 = 57.7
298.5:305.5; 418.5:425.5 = 49.7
